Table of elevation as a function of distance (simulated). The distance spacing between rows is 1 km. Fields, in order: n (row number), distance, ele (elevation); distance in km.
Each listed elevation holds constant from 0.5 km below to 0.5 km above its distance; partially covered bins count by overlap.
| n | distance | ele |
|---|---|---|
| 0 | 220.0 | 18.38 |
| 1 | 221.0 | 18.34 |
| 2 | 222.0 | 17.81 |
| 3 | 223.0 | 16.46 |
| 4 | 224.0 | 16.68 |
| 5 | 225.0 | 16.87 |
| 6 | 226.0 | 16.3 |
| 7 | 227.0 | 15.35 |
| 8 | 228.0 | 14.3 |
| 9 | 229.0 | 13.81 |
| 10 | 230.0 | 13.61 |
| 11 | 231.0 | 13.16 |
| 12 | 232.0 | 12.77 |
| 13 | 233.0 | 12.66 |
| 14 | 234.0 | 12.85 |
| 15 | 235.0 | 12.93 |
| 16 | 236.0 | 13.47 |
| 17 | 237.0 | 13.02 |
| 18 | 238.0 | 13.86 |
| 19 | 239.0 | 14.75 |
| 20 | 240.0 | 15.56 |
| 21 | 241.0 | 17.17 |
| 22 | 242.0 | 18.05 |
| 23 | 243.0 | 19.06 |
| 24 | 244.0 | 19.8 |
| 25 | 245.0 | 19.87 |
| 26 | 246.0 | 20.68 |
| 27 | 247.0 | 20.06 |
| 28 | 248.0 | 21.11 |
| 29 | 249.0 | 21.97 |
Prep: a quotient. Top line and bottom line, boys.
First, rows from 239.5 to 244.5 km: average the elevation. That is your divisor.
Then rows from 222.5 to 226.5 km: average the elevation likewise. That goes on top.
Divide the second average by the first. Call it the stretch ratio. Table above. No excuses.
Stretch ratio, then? 0.92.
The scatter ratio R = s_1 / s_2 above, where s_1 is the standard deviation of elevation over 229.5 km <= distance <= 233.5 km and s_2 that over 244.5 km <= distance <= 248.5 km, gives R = 0.76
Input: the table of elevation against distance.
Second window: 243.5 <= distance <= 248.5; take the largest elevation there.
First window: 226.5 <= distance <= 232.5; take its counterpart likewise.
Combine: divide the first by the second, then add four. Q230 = 4.73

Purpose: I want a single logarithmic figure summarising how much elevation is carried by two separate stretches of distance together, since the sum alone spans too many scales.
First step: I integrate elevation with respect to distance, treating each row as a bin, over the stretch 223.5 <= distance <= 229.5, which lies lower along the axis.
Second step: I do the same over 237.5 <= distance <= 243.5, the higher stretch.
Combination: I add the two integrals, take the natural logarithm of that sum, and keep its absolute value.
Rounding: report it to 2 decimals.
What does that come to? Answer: 5.26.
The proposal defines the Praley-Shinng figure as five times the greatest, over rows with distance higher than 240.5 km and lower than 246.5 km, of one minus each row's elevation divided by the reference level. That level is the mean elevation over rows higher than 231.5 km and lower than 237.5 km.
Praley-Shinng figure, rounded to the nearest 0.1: -1.6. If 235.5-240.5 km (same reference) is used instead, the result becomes 0.0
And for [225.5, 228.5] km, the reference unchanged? -0.5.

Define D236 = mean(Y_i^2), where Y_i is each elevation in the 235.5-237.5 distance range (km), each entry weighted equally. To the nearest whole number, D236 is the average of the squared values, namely 175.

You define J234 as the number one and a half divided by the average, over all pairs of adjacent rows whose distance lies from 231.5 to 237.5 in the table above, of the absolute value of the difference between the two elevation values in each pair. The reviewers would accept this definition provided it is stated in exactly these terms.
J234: 5.5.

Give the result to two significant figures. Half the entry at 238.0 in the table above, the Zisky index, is 6.9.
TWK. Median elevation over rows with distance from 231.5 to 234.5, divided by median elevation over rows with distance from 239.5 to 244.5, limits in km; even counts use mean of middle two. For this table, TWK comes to 0.71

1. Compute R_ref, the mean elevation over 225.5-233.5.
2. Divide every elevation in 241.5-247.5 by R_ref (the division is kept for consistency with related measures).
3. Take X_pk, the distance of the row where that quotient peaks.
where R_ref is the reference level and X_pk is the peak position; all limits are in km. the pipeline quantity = 246.0 km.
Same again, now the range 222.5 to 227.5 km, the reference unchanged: 225.0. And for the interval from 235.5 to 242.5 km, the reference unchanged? 242.0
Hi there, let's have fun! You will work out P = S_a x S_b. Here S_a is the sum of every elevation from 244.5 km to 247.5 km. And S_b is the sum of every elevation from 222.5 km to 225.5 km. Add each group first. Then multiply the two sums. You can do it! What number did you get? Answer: 3031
